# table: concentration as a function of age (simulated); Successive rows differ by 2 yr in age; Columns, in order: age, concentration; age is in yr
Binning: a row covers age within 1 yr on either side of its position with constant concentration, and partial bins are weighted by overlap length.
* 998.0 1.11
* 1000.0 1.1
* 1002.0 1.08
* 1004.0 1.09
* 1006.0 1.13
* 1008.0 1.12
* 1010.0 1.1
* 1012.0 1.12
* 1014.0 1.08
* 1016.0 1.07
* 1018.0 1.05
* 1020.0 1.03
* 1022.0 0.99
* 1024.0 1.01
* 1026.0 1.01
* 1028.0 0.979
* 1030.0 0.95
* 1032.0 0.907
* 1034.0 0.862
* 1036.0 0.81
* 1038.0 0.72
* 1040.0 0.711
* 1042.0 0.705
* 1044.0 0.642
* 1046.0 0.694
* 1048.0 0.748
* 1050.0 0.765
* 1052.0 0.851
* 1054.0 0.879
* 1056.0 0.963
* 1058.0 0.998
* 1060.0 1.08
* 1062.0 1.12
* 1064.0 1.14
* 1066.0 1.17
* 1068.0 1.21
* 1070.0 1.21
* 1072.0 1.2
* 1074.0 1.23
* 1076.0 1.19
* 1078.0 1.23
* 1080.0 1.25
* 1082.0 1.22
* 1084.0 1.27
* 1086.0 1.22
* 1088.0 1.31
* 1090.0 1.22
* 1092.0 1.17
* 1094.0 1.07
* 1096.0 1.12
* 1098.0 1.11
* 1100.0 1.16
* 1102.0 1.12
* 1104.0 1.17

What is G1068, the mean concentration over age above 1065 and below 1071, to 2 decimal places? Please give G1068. 1.20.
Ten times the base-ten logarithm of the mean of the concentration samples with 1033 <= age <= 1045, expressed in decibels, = -1.3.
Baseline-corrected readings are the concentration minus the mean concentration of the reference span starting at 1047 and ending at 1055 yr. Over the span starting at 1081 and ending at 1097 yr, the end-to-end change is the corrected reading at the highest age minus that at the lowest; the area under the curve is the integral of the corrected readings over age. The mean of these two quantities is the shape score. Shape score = 3.1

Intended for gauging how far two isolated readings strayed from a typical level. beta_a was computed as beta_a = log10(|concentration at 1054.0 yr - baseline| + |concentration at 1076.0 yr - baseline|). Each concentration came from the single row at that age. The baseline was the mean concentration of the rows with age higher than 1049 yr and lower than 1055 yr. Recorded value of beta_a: -0.39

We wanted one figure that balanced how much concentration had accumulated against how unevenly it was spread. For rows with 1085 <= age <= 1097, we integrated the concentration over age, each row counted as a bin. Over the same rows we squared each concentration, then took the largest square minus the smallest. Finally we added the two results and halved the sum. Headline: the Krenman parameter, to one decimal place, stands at 7.4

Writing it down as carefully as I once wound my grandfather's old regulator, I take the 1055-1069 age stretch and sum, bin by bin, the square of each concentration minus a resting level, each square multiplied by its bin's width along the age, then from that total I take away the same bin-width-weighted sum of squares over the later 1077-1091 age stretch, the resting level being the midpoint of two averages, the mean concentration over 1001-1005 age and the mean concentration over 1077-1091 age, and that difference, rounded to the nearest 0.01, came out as 0.06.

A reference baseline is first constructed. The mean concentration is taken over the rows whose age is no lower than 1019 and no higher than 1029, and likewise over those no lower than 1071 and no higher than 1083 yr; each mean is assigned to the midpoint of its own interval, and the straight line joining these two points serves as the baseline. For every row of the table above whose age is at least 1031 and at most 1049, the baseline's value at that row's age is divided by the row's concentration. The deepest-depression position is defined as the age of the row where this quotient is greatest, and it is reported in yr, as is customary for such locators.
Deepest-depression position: 1044.0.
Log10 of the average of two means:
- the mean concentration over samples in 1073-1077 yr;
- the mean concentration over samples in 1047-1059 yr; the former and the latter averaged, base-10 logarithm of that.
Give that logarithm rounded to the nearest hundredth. 0.02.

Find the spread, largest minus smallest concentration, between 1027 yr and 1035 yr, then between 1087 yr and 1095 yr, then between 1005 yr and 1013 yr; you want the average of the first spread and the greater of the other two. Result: 0.18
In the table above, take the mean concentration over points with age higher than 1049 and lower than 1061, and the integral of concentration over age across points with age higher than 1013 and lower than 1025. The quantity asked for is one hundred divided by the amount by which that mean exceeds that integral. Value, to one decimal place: -8.7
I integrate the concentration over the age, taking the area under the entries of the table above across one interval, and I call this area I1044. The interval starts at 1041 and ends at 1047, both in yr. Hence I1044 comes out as 4.1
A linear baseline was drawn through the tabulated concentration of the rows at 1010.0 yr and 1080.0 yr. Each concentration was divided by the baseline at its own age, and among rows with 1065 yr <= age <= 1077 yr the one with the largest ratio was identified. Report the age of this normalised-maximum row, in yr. 1074.0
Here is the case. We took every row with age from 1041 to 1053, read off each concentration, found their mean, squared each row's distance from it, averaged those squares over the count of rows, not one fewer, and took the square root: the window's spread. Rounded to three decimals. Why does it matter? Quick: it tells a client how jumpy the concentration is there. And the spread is 0.066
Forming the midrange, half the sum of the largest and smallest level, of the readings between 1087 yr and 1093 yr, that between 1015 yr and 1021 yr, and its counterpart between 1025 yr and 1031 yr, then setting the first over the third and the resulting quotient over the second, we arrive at 1.21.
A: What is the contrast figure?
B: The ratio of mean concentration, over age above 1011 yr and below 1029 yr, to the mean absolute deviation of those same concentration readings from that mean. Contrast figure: 28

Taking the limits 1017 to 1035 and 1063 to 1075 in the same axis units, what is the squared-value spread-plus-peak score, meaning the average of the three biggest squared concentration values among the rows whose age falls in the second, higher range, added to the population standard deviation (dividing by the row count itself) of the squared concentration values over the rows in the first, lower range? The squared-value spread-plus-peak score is 1.59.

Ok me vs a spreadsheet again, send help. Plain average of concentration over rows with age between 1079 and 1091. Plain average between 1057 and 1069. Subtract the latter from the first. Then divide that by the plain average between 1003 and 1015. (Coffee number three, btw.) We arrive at 0.12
